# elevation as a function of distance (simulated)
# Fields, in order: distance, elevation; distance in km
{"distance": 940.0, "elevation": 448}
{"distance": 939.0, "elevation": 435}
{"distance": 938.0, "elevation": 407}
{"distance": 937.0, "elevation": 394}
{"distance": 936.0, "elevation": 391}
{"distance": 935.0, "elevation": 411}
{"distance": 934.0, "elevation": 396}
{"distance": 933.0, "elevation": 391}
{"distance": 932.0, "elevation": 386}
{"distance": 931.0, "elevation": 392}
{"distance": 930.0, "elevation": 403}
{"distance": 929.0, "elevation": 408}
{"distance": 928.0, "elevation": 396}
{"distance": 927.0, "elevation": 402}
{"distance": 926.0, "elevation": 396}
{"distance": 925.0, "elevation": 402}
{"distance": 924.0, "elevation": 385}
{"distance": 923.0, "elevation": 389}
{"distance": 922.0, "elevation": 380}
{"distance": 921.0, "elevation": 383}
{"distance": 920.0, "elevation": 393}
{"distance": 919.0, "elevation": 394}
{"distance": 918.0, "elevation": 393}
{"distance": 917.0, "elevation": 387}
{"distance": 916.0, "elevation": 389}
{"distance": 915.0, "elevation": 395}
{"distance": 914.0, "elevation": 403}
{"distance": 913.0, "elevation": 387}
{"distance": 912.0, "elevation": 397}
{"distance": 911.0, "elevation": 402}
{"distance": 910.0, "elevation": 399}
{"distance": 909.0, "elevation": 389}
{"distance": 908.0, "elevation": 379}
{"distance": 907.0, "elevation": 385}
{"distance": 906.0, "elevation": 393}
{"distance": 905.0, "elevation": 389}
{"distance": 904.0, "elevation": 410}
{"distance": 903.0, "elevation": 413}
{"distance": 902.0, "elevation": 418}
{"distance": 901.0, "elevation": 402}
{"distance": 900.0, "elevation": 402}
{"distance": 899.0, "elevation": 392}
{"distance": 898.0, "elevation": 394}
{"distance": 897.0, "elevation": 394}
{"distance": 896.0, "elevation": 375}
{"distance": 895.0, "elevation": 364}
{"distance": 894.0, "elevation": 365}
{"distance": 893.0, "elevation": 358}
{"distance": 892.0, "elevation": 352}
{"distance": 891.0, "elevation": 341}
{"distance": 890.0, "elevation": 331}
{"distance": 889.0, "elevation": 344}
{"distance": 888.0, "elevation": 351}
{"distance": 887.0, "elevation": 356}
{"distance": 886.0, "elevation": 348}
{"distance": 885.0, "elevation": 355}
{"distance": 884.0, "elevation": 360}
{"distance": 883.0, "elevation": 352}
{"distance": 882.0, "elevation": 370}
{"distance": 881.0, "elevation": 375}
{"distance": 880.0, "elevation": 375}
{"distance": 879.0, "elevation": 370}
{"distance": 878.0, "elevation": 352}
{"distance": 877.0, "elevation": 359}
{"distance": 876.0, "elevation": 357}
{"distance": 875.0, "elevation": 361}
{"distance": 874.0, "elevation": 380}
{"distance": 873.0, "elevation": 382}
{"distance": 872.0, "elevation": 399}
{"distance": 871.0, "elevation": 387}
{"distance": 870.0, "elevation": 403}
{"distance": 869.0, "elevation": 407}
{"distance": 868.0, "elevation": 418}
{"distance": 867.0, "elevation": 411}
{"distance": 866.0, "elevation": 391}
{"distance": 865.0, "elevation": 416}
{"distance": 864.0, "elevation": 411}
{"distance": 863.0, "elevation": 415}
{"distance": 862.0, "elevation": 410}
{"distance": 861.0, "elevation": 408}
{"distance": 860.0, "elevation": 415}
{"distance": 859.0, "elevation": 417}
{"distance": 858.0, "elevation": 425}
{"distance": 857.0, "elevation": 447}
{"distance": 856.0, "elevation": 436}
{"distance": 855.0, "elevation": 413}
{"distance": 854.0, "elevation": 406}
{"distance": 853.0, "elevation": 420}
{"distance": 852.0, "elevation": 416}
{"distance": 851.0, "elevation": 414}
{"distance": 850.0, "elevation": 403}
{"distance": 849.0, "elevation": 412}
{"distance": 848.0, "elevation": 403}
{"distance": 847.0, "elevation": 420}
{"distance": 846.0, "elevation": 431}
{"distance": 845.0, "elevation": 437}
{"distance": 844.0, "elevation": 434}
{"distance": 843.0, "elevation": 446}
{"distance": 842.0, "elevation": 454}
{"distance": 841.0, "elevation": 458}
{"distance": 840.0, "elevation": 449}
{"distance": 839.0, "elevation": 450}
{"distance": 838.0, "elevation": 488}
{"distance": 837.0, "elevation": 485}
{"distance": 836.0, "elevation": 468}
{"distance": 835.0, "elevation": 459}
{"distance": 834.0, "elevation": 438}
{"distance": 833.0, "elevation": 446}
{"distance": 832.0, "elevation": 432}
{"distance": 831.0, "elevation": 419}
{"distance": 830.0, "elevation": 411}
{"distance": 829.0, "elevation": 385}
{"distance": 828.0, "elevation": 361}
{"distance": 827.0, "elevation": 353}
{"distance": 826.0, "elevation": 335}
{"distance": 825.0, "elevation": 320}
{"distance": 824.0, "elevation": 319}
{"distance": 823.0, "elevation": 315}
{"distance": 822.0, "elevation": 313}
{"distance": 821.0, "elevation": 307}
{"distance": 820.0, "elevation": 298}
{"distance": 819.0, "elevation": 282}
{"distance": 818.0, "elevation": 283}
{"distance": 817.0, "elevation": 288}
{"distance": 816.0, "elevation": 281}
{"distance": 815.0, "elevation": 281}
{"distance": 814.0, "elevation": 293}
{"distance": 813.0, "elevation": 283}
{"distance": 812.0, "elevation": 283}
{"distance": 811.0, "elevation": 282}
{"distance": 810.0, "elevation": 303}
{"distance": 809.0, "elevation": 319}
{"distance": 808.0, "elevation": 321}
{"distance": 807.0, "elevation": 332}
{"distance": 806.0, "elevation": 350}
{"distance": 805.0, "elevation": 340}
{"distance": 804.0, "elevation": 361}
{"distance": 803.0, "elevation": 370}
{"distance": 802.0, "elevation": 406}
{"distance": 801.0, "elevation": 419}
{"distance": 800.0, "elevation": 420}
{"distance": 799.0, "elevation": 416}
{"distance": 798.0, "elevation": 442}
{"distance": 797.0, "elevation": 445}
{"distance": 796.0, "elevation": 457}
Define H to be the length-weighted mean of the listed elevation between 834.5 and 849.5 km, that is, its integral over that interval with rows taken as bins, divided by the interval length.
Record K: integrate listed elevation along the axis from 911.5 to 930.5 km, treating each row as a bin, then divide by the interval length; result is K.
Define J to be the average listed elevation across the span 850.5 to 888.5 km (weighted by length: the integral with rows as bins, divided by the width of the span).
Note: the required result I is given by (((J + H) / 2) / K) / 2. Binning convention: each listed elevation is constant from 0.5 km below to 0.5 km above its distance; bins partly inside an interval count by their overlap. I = 0.53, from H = 446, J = 392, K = 394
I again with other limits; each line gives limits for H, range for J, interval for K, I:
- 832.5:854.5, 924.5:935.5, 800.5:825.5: 0.66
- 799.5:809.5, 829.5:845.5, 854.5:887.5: 0.52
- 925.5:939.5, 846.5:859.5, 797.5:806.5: 0.52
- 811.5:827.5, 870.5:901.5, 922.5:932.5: 0.42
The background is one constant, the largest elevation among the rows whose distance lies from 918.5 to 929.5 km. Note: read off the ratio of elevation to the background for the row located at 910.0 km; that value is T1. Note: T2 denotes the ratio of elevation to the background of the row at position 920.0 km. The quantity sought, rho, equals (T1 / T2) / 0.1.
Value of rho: 10.2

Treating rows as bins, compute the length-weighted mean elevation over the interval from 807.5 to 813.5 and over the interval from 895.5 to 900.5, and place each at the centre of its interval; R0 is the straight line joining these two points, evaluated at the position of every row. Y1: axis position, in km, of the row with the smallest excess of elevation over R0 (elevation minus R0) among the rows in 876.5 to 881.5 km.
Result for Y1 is 878.0 km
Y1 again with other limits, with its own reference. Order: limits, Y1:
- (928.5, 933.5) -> 932.0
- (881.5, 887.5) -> 886.0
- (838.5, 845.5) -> 844.0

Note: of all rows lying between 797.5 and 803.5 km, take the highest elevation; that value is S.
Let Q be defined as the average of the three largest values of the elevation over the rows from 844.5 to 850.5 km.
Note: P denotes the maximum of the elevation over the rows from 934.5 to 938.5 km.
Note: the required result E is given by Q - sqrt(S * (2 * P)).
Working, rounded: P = 411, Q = 429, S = 442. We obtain -173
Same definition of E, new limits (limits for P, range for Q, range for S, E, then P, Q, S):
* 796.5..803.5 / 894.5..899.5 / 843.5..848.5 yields -230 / 445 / 393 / 437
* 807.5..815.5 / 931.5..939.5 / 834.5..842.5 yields -142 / 321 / 418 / 488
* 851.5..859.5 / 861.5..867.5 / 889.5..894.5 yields -157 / 447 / 414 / 365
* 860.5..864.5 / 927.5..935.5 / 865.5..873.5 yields -182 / 415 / 407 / 418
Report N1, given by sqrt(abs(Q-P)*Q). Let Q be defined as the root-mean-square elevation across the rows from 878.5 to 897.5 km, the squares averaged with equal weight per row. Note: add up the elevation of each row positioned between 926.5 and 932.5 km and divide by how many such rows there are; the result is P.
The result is 117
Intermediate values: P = 398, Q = 360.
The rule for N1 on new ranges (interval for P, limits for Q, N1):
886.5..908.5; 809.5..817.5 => 161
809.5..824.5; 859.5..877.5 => 202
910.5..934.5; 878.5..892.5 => 116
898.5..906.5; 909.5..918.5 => 55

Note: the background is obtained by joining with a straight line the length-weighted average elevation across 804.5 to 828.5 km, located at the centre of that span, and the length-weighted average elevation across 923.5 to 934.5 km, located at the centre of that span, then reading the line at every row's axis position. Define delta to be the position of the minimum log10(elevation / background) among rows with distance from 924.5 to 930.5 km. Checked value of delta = 928.0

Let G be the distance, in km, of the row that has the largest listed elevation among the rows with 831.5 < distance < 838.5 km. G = 838.0 km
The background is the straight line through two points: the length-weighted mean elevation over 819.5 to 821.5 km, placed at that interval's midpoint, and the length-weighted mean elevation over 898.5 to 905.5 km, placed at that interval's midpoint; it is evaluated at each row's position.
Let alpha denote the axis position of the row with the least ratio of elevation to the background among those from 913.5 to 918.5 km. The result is 917.0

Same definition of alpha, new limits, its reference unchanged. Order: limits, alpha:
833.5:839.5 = 834.0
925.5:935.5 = 932.0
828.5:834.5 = 829.0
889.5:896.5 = 890.0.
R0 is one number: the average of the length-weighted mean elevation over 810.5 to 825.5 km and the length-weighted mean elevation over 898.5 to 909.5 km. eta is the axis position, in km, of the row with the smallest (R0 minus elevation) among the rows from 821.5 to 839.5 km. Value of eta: 838.0 km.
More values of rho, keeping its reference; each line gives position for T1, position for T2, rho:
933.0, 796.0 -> 8.6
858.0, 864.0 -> 10.3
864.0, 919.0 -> 10.4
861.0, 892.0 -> 11.6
